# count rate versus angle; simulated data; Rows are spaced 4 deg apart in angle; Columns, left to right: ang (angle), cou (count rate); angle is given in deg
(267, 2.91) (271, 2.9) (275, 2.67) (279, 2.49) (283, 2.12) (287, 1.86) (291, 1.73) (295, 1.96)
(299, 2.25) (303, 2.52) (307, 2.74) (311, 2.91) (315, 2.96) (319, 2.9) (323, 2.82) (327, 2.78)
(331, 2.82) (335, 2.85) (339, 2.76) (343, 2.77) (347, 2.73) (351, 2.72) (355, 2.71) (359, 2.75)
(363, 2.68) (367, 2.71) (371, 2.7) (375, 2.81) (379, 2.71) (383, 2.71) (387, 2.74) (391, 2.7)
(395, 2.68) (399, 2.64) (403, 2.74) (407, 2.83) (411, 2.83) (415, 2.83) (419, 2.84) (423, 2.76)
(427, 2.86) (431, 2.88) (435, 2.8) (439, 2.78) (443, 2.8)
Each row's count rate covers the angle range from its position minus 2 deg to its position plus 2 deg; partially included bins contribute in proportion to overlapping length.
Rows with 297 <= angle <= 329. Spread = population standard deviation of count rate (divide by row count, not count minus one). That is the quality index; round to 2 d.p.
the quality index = 0.22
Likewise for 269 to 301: 0.38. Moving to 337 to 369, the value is 0.03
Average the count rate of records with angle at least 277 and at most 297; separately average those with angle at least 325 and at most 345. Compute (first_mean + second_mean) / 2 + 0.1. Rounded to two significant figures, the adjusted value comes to 2.5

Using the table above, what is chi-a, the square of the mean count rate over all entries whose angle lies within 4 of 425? 7.9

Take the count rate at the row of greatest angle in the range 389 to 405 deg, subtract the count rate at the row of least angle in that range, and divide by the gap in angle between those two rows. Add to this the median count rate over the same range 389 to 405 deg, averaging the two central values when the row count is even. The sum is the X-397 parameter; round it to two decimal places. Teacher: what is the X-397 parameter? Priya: 2.69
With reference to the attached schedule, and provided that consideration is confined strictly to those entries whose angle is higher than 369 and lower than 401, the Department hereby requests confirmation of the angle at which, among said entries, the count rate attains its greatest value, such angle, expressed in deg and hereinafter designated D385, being 375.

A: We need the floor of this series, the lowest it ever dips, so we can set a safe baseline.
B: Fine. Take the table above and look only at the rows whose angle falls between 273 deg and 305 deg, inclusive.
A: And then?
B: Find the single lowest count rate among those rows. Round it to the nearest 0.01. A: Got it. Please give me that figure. 1.73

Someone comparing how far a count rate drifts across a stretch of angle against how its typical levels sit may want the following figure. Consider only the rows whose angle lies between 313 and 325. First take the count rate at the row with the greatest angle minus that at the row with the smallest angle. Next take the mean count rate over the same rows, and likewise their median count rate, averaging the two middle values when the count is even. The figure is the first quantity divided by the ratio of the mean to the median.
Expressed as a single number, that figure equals -0.14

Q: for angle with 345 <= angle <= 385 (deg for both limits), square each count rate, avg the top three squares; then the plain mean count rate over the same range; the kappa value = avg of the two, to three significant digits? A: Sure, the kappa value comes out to 5.18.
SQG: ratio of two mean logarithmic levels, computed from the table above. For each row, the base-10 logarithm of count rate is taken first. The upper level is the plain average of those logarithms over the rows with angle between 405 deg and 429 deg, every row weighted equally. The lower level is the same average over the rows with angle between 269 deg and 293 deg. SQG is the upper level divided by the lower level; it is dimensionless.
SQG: 1.28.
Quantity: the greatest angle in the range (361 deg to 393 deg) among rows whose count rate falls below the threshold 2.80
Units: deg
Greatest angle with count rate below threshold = 391 deg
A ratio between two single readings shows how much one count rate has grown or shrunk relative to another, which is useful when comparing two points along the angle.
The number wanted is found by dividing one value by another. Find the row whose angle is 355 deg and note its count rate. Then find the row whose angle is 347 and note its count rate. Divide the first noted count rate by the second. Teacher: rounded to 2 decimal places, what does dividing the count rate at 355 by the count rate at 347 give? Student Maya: 0.99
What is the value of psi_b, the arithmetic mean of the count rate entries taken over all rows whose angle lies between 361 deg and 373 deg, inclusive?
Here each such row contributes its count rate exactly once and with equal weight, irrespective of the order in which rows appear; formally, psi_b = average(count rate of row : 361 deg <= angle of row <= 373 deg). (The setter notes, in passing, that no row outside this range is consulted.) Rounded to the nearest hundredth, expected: 2.70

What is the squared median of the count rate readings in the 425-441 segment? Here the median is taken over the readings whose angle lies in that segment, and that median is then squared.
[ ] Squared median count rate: 8.0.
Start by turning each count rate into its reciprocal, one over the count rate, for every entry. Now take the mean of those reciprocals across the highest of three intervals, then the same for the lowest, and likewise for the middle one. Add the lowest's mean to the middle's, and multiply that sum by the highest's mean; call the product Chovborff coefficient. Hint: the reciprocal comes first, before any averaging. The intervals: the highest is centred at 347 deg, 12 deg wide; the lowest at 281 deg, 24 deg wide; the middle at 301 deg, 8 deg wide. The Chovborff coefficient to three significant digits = 0.318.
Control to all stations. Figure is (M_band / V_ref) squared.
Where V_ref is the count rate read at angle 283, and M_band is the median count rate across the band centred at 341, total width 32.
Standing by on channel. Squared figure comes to 1.70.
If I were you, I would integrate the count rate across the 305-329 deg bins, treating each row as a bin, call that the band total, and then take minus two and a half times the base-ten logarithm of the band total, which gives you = -4.59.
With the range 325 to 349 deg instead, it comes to -4.56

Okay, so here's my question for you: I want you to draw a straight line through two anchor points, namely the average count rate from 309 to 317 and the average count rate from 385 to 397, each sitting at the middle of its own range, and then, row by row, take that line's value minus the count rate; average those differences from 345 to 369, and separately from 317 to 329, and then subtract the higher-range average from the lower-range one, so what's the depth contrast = -0.02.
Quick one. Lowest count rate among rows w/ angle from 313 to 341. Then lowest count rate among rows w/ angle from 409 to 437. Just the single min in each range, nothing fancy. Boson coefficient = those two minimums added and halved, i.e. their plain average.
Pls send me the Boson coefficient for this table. 2.76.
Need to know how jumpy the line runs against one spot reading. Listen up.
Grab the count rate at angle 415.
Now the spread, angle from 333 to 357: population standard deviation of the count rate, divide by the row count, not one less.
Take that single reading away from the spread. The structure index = -2.78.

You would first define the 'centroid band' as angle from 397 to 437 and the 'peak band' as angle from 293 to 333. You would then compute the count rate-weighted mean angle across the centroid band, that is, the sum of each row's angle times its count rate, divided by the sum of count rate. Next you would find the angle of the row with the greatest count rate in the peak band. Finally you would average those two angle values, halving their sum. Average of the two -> 366.1 deg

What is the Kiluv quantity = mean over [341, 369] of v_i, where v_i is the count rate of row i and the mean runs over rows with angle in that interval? 2.72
